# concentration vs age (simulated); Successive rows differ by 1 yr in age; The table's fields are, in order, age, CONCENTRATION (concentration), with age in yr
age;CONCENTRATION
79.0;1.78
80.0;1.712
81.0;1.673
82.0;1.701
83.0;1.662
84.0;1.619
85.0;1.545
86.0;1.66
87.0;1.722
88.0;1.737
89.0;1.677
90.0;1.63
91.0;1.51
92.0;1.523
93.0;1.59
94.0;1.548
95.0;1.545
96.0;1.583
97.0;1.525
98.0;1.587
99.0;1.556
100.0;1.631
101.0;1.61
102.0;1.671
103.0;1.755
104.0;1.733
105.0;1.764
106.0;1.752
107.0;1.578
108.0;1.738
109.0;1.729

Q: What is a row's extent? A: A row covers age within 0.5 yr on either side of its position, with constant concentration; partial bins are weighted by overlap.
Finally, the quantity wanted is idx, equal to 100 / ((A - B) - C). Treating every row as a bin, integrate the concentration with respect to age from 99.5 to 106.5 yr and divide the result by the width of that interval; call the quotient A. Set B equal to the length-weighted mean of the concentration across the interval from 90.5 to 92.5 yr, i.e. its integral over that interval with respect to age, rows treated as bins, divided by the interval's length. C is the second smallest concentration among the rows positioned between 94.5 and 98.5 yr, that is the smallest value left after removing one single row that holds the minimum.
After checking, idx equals -73.6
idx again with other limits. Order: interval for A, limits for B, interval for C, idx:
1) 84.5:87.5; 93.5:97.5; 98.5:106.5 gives -65.9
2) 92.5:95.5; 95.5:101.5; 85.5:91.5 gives -60.6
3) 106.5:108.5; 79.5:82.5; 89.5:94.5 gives -64.1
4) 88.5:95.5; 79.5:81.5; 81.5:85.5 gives -57.6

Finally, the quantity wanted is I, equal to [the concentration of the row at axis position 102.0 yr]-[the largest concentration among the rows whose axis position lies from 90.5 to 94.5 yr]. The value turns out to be 0.08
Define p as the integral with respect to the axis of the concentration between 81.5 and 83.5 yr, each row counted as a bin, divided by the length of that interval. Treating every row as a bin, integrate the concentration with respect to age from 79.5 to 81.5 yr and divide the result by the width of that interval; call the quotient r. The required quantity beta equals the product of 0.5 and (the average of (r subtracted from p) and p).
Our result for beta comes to 0.42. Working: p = 1.68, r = 1.69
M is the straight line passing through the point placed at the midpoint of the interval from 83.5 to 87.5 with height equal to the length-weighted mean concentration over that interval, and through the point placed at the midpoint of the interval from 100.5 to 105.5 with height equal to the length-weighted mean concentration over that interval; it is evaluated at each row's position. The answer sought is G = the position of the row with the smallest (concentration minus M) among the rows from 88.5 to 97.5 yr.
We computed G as 97.0 yr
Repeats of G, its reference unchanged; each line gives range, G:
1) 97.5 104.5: 99.0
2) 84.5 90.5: 85.0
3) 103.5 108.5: 107.0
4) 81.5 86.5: 85.0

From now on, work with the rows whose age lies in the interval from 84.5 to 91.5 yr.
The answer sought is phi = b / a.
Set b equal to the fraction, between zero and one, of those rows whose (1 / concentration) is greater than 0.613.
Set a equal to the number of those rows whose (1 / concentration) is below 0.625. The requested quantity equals 0.09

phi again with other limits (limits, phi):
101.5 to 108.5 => 0.02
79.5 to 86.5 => 0.05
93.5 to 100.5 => 1.00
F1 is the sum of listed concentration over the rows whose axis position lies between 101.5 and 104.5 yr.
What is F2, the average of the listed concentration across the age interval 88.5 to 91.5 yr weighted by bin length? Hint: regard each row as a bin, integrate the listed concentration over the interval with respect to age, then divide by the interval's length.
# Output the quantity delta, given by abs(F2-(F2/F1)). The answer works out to 1.29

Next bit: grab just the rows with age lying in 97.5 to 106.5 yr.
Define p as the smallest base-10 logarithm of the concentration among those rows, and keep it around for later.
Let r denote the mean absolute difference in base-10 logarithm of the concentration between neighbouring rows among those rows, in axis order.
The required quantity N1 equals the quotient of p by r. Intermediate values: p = 0.192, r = 0.0110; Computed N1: 17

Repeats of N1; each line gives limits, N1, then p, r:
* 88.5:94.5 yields 11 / 0.179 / 0.0159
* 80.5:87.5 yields 12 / 0.189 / 0.0160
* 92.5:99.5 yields 17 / 0.183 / 0.0109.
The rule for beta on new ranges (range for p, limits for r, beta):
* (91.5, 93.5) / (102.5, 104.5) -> 0.34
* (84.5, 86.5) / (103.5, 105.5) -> 0.36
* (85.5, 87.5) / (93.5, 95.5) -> 0.46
